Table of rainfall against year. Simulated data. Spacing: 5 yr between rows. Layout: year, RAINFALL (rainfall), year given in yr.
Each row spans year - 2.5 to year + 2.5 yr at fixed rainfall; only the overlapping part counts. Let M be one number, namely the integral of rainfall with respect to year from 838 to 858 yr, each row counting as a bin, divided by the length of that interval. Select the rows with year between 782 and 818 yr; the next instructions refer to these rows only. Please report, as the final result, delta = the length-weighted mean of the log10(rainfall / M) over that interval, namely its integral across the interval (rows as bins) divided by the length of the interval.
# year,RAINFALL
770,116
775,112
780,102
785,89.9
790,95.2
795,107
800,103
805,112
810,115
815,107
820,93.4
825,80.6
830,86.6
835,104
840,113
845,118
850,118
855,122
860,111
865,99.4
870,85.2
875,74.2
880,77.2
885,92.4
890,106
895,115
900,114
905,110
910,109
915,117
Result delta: -0.055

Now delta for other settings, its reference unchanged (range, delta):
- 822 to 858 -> -0.051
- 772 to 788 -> -0.066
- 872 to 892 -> -0.136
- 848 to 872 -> -0.043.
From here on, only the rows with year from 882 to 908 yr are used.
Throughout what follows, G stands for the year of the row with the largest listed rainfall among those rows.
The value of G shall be 895 yr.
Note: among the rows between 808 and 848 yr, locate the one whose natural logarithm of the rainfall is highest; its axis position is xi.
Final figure 845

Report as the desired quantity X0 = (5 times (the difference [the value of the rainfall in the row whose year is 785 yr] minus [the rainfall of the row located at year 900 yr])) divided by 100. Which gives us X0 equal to -1.2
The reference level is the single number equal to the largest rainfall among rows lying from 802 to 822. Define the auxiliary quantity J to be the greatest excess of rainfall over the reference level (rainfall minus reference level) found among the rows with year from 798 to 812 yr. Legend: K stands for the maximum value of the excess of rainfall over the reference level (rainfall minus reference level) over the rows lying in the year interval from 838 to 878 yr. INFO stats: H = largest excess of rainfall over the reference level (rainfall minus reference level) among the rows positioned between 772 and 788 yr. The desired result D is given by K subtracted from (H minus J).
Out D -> -10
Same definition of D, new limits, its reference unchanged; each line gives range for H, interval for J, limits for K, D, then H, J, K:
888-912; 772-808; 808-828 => 3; 0.0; -3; 0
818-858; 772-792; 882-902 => 10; 7.0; -3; 0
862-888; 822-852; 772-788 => -16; -15.6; 3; -3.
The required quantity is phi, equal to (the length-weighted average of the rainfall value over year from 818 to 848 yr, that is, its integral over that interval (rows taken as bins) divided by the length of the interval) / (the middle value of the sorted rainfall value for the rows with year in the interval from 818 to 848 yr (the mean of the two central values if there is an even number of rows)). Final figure 1.01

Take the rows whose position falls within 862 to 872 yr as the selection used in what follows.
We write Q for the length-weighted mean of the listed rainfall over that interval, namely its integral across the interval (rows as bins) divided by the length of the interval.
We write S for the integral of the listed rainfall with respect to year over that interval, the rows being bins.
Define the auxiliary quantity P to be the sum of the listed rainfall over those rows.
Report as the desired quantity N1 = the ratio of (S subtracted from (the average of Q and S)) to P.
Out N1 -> -2.28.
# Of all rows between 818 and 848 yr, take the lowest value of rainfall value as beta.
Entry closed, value 80.6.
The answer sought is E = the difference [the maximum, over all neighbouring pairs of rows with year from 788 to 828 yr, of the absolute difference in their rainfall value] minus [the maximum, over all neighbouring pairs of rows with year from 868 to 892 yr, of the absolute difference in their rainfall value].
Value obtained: -2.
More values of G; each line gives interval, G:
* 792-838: 810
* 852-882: 855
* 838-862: 855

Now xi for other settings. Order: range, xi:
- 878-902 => 895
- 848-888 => 855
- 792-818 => 810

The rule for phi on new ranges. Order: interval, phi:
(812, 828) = 1.01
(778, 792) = 1.00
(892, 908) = 0.99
